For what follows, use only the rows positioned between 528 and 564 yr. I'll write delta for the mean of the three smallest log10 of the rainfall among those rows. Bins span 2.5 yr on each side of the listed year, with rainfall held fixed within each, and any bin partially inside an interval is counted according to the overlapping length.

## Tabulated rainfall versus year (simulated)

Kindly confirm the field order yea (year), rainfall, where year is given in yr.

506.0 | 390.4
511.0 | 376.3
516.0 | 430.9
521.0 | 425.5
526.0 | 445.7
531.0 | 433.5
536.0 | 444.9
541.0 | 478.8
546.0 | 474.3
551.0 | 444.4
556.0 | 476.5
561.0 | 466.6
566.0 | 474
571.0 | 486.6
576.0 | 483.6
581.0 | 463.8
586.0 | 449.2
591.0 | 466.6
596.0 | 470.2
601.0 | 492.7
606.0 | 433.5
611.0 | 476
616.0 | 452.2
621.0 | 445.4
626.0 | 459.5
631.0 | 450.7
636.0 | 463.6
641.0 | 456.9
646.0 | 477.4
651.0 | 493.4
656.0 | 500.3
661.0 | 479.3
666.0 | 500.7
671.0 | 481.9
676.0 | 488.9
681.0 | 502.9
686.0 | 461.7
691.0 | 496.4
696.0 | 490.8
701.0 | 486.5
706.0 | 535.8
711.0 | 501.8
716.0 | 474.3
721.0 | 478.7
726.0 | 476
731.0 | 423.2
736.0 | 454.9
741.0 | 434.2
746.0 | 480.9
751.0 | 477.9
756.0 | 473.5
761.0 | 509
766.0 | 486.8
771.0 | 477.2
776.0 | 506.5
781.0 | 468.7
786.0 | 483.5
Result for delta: 2.64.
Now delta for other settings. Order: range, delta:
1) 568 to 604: 2.66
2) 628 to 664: 2.66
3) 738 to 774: 2.66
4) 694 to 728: 2.68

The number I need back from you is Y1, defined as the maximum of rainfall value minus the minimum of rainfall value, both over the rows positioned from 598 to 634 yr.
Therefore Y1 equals 59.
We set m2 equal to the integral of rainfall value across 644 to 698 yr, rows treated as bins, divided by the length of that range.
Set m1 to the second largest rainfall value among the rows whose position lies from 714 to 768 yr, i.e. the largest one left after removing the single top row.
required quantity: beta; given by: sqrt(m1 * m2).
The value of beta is 488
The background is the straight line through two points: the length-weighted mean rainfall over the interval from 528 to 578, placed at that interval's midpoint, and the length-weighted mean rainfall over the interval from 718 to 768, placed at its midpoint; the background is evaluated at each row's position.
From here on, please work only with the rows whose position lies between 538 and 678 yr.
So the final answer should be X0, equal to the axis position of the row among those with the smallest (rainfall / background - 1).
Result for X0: 606.0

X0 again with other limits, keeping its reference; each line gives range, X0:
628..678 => 631.0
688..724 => 716.0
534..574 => 551.0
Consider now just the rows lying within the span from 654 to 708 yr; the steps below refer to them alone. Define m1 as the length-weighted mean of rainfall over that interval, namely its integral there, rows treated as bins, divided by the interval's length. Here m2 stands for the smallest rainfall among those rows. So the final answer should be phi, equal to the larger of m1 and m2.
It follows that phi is 493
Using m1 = 493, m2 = 461.7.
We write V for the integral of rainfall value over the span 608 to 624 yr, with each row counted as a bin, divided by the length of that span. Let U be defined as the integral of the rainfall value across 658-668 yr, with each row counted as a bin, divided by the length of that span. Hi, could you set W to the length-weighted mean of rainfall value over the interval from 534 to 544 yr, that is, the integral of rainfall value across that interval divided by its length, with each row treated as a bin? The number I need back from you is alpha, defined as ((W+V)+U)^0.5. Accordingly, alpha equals 37.6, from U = 490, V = 457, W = 463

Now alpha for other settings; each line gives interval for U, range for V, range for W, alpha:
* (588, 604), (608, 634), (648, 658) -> 37.8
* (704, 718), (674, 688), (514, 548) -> 37.9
